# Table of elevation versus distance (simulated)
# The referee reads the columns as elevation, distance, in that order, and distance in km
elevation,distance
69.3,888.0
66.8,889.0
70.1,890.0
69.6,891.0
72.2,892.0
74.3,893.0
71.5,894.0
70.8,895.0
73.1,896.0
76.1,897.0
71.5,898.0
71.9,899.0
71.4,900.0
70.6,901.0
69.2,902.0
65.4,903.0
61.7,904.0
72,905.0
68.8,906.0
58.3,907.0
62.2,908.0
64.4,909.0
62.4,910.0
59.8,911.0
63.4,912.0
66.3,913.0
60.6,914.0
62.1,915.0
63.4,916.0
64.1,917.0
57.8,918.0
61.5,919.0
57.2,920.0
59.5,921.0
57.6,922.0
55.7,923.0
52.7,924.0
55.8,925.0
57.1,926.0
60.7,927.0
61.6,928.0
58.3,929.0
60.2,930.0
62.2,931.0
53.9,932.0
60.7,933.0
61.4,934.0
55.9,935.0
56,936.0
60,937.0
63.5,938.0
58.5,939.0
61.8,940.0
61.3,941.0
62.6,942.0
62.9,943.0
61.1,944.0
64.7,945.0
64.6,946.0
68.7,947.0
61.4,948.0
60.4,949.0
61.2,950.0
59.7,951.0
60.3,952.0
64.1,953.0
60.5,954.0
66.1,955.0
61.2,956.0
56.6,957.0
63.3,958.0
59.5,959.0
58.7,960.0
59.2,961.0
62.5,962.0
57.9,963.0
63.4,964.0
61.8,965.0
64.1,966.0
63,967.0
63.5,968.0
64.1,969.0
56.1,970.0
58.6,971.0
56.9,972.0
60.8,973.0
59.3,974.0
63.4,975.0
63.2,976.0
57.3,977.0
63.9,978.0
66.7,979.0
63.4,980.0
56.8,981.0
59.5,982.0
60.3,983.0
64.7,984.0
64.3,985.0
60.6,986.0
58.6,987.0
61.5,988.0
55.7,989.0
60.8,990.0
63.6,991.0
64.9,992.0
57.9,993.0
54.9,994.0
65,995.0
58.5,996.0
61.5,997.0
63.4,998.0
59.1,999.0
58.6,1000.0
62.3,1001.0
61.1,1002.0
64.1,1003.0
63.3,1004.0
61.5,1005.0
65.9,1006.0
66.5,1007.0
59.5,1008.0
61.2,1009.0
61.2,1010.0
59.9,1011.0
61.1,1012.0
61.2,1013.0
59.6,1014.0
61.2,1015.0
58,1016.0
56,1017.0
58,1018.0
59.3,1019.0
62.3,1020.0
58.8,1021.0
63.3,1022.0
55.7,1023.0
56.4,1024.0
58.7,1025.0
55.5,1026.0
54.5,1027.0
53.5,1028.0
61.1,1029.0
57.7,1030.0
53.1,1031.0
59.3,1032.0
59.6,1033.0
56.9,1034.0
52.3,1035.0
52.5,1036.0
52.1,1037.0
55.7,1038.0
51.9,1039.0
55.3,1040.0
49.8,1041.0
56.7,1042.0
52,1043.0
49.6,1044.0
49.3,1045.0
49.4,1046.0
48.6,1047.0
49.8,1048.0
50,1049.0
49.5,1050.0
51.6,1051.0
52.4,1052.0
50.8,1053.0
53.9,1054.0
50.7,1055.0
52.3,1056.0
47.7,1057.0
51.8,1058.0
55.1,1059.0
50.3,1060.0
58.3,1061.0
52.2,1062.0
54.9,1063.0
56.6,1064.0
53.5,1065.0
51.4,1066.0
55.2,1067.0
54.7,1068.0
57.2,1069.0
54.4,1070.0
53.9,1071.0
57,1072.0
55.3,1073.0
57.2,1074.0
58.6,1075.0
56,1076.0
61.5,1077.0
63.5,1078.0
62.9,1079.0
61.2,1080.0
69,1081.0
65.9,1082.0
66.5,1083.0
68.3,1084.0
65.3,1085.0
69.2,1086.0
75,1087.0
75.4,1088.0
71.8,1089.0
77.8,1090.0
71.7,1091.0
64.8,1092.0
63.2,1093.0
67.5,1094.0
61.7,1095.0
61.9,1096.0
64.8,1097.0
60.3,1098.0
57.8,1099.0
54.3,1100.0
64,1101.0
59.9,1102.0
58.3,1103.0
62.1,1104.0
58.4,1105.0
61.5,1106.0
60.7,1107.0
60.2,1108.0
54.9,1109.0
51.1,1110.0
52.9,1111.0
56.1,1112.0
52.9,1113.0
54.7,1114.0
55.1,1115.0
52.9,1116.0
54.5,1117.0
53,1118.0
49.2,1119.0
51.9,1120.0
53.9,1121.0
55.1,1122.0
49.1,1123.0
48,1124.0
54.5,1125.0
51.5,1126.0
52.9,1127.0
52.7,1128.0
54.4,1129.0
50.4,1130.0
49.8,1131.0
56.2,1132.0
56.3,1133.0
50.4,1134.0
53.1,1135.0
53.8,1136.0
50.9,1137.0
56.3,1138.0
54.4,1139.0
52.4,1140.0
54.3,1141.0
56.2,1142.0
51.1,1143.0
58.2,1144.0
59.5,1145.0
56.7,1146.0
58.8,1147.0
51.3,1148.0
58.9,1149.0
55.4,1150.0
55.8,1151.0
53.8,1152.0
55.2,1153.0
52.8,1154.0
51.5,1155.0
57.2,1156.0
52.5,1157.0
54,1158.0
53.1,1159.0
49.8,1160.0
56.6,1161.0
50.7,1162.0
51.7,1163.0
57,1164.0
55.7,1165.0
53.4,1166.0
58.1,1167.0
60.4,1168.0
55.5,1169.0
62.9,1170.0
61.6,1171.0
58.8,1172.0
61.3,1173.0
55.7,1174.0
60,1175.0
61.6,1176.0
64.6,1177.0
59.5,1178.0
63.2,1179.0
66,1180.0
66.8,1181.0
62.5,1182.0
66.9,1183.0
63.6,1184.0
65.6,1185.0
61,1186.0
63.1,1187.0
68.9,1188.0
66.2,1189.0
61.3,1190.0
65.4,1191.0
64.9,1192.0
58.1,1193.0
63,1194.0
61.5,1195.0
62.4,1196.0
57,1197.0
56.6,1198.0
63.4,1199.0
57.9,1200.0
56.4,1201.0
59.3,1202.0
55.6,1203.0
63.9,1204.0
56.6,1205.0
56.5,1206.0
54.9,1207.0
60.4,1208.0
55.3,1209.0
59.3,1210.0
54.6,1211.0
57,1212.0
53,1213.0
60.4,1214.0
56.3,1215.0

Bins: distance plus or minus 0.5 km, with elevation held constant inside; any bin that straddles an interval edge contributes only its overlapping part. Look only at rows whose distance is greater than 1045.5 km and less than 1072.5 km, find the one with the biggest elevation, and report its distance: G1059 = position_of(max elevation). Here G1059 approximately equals 1061.0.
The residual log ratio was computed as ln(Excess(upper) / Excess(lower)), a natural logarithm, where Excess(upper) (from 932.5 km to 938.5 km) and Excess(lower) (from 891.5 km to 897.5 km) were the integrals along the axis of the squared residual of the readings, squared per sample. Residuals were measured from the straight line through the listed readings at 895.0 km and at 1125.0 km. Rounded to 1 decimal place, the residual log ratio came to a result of 2.3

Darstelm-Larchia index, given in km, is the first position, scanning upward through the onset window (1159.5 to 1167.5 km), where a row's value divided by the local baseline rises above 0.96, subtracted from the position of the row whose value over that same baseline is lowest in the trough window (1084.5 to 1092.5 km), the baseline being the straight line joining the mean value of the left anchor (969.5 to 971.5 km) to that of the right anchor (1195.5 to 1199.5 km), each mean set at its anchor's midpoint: -75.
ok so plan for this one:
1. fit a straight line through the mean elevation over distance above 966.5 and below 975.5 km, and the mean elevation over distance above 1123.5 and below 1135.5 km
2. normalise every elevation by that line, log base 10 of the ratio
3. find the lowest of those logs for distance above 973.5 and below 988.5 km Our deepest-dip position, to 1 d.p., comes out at 981.0 km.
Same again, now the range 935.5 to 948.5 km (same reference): 936.0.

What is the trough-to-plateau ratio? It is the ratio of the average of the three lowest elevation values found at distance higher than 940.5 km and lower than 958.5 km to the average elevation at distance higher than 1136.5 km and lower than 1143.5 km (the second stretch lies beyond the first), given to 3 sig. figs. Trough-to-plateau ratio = 1.10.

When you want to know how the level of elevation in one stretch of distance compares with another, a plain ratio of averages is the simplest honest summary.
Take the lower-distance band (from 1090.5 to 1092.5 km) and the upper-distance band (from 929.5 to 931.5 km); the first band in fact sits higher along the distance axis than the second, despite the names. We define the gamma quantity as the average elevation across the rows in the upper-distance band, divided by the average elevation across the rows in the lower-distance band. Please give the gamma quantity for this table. 0.90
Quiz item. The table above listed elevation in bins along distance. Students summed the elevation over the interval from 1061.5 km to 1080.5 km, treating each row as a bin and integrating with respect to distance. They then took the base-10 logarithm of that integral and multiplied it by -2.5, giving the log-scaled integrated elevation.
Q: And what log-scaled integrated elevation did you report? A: -7.58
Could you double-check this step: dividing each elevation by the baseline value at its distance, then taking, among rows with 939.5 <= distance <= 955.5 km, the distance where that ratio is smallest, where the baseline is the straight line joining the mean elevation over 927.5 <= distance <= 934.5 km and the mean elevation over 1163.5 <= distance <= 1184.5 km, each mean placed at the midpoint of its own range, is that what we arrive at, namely 951.0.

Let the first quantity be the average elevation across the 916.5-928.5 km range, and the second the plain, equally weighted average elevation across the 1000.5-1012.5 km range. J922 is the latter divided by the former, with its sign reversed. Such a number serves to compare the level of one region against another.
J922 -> -1.07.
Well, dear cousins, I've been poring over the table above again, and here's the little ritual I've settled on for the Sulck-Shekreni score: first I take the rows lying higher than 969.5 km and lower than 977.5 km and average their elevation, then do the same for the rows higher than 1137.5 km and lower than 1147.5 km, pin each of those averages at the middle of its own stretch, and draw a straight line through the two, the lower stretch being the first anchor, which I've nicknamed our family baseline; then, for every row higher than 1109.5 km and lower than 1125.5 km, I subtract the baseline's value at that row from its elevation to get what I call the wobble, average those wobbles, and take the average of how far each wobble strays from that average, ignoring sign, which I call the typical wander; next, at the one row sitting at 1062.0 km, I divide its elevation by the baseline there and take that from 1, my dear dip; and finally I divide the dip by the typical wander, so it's 0.051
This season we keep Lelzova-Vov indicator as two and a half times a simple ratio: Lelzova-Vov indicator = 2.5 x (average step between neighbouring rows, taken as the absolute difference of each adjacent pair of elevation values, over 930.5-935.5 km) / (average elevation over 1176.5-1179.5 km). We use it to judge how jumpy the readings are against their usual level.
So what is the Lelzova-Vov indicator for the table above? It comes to 0.21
